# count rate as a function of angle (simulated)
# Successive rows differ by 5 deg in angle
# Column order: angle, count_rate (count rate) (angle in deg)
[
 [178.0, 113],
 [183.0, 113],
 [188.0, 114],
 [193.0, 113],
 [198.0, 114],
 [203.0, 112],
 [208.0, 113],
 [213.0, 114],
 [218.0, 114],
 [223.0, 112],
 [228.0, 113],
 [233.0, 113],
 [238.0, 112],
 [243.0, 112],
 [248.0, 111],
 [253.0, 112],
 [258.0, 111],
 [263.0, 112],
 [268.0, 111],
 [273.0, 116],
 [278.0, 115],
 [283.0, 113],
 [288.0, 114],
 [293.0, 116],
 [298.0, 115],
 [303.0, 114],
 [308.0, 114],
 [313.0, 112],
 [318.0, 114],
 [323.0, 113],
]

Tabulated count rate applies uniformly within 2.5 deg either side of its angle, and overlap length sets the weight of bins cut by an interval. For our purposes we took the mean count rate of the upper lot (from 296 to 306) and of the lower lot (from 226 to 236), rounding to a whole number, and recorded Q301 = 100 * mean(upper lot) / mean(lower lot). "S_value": 101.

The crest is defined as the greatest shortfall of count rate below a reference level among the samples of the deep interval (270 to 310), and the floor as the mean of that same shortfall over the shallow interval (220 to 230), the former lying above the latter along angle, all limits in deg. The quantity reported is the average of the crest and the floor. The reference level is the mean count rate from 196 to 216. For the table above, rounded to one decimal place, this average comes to 0.5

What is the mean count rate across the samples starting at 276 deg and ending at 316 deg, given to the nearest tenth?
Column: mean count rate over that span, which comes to 114.1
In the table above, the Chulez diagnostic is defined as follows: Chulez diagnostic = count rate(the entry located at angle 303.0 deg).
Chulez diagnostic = 114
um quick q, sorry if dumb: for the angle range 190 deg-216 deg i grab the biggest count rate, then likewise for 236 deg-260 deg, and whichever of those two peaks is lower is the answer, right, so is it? 112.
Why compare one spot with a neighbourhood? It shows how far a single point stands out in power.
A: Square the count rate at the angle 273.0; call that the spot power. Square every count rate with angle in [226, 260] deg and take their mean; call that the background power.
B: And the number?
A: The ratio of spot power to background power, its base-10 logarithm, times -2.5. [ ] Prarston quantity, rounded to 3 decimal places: -0.076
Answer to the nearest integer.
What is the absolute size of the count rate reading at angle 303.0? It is 114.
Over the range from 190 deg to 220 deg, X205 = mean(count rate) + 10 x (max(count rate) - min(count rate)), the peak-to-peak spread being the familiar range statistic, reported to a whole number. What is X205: 133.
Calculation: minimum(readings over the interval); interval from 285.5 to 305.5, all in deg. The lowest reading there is 114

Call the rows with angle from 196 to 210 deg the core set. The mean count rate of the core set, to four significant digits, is 113.0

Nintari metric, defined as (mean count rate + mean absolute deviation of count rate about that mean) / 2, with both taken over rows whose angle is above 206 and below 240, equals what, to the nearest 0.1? 56.8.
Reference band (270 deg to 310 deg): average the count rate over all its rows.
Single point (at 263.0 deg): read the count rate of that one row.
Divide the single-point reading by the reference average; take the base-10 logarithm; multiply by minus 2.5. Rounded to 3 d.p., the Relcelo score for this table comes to 0.025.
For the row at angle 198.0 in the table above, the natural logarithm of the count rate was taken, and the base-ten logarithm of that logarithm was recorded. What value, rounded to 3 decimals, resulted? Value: 0.675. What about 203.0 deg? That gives 0.674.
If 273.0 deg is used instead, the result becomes 0.677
